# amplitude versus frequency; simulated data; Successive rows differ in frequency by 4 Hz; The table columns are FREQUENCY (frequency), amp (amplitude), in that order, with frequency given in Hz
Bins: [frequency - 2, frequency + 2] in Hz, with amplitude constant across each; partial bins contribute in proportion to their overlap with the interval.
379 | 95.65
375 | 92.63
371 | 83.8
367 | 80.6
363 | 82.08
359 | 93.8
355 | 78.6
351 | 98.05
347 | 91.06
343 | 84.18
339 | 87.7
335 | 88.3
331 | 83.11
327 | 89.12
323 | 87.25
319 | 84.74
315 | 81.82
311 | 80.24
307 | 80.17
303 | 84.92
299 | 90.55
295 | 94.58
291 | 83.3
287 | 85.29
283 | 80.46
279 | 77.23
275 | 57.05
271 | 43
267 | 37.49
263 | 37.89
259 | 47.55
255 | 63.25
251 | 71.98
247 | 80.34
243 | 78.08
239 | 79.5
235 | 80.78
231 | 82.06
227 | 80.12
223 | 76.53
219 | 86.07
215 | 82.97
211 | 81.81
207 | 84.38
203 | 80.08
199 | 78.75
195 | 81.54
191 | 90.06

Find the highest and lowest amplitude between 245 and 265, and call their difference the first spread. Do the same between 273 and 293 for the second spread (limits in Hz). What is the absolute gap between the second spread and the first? 14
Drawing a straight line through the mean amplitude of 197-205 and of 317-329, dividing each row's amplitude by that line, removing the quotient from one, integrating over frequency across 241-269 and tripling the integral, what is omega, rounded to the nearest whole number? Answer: 24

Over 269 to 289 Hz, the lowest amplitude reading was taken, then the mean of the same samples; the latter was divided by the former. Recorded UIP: 1.60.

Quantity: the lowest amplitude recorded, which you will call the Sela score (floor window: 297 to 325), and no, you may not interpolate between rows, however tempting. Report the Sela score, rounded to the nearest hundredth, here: 80.17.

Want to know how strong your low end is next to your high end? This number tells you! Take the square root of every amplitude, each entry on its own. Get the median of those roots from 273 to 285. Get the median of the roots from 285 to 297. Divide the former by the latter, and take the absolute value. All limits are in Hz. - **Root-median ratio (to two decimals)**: 0.95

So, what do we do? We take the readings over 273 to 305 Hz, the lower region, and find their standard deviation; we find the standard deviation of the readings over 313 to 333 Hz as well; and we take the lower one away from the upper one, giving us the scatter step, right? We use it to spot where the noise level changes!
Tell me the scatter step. -8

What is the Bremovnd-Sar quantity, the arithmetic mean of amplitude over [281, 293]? 83.0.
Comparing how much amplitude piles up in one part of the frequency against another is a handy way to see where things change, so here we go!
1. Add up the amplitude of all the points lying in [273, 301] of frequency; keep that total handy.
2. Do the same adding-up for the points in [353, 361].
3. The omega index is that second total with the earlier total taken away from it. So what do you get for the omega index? -396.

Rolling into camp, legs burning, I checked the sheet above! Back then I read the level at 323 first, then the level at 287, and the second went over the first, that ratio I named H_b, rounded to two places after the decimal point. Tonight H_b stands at 0.98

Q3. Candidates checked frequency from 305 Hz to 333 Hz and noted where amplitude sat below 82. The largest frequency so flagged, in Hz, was 315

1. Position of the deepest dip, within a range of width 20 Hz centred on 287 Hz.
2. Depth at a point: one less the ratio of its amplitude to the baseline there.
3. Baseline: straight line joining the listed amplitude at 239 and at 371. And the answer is 279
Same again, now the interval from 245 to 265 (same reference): 263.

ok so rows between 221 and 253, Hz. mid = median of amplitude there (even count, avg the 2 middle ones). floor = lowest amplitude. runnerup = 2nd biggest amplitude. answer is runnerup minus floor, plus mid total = 89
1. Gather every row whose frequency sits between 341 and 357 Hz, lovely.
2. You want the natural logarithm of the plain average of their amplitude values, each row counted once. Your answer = 4.48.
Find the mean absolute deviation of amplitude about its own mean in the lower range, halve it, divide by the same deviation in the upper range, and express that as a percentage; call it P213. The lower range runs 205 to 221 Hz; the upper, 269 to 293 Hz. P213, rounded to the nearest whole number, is 5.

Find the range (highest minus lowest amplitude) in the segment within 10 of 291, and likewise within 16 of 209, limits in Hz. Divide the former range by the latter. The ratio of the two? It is 1.5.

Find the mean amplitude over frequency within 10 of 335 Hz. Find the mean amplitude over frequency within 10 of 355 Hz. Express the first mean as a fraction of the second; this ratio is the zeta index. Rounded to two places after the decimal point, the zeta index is 0.97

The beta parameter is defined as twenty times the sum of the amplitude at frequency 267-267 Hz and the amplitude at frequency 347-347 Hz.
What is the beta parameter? 2571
